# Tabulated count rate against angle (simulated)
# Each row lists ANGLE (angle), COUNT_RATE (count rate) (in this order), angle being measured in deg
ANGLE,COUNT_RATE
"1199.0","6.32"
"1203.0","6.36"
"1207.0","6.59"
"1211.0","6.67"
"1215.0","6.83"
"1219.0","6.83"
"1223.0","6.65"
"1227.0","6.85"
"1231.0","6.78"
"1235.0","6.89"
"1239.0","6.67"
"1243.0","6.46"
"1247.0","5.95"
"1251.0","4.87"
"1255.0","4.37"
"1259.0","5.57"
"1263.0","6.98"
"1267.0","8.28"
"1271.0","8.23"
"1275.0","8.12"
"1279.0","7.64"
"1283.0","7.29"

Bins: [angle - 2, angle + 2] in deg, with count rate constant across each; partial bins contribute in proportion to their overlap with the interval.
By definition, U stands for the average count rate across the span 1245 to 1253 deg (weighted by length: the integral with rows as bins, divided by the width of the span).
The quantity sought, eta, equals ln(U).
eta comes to 1.69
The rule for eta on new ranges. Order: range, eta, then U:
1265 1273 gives 2.11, 8.3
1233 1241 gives 1.91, 6.8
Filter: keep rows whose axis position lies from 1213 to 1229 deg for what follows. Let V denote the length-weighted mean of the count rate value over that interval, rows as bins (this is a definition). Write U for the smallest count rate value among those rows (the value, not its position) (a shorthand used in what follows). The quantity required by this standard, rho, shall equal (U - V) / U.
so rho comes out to -0.02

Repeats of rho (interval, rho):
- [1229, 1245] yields -0.04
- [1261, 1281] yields -0.12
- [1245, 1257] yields -0.16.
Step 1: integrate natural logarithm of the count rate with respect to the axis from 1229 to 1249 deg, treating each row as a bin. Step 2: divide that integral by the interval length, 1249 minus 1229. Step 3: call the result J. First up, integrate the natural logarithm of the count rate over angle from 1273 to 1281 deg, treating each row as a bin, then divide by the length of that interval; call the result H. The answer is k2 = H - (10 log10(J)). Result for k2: -0.67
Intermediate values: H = 2.06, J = 1.88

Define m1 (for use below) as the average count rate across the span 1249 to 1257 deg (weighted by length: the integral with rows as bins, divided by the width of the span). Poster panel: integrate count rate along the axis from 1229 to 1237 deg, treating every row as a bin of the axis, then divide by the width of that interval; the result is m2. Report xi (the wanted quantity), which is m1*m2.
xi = 32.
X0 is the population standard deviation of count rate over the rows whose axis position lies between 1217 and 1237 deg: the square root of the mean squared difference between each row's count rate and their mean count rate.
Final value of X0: 0.1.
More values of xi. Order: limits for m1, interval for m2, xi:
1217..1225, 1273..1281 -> 53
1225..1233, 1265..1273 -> 56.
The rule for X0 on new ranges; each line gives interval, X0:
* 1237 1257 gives 0.9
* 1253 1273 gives 1.5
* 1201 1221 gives 0.2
